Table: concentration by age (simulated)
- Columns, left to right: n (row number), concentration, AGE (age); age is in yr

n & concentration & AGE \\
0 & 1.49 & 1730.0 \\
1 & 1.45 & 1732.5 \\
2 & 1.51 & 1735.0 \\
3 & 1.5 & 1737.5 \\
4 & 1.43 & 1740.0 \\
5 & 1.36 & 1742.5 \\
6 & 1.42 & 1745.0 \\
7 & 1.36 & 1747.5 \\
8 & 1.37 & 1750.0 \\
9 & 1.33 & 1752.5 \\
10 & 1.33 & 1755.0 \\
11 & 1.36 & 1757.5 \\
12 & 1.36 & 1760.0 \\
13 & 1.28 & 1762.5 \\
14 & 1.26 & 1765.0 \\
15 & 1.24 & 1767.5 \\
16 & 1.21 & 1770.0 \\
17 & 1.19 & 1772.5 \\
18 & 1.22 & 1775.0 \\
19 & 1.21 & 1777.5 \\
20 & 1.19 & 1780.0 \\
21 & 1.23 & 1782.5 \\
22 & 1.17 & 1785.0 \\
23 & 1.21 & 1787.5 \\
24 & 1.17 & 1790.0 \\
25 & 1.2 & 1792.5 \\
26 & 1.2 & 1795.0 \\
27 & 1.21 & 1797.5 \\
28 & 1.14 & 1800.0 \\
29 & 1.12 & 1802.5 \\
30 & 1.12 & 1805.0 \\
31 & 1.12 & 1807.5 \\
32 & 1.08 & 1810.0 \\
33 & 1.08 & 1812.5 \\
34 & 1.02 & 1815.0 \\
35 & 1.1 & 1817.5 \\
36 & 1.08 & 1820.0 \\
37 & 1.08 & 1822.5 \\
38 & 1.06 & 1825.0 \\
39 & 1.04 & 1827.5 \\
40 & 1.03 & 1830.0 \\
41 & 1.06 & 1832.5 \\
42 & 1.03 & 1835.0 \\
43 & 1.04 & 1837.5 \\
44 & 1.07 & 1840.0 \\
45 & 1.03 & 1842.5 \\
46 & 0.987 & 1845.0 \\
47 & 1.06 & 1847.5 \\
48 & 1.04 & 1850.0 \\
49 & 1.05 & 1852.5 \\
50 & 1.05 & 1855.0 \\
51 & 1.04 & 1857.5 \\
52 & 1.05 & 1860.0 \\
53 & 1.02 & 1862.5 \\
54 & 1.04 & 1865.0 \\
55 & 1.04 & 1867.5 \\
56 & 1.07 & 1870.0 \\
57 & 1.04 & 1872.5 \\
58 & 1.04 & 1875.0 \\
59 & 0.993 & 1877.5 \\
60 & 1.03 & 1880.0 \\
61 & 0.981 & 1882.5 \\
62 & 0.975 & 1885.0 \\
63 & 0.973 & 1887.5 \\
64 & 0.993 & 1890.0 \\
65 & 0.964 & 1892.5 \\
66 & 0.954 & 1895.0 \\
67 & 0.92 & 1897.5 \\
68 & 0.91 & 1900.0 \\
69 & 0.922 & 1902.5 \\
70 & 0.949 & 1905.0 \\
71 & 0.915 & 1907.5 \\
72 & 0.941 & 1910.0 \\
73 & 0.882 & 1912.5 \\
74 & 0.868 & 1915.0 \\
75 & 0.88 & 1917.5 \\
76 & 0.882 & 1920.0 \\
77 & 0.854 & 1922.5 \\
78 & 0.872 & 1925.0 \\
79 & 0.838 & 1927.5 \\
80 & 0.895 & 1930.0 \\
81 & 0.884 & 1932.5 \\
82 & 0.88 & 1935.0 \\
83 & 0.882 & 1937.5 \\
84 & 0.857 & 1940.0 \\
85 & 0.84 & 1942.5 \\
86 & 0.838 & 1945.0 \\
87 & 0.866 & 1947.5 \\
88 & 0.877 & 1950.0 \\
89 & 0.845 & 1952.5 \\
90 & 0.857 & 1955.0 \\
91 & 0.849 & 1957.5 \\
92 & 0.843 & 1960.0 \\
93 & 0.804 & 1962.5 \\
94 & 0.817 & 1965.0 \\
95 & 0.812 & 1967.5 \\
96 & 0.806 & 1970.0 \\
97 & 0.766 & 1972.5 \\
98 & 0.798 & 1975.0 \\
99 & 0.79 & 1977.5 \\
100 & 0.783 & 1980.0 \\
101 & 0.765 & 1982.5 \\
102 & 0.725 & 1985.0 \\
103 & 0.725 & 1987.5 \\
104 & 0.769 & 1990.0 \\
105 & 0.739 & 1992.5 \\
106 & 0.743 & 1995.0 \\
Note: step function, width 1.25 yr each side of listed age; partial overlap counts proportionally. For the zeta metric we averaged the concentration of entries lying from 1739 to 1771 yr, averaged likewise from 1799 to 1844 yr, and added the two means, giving 2.4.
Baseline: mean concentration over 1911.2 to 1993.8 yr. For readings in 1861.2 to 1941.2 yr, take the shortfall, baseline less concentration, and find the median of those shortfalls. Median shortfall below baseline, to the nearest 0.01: -0.10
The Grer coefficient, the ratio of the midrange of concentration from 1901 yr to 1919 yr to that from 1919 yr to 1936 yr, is 1.05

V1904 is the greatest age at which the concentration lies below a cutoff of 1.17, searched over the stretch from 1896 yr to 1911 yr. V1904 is 1910.0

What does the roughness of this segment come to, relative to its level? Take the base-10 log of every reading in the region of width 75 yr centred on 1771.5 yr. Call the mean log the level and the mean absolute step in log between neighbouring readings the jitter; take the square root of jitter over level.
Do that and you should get 0.32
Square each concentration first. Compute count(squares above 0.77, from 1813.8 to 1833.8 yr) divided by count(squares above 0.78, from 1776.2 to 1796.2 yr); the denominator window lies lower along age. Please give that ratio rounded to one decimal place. 1.0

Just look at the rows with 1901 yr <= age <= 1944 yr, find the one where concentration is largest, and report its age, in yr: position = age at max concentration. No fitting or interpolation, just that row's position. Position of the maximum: 1905.0 yr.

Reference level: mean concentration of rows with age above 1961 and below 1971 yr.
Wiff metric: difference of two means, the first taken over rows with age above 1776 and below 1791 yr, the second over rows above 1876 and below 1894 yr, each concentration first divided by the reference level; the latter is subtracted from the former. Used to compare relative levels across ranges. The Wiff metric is 0.26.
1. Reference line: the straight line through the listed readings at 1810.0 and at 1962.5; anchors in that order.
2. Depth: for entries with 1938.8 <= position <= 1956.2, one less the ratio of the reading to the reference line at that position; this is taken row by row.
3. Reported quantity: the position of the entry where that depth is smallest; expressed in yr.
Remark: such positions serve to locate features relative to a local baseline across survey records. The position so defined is 1950.0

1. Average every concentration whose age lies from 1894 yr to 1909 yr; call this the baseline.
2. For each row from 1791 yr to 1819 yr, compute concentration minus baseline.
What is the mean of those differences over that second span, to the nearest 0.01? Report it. 0.20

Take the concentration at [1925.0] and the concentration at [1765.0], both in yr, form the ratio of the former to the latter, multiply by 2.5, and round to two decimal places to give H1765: 1.73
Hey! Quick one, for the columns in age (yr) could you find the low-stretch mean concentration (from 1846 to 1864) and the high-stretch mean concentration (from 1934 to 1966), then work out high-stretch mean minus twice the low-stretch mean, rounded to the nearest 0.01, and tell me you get -1.24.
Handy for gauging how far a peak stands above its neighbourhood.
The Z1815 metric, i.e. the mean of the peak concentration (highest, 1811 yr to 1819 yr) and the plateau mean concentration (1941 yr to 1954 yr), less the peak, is -0.123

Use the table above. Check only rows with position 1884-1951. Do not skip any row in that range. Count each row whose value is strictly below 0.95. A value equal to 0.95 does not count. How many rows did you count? 22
